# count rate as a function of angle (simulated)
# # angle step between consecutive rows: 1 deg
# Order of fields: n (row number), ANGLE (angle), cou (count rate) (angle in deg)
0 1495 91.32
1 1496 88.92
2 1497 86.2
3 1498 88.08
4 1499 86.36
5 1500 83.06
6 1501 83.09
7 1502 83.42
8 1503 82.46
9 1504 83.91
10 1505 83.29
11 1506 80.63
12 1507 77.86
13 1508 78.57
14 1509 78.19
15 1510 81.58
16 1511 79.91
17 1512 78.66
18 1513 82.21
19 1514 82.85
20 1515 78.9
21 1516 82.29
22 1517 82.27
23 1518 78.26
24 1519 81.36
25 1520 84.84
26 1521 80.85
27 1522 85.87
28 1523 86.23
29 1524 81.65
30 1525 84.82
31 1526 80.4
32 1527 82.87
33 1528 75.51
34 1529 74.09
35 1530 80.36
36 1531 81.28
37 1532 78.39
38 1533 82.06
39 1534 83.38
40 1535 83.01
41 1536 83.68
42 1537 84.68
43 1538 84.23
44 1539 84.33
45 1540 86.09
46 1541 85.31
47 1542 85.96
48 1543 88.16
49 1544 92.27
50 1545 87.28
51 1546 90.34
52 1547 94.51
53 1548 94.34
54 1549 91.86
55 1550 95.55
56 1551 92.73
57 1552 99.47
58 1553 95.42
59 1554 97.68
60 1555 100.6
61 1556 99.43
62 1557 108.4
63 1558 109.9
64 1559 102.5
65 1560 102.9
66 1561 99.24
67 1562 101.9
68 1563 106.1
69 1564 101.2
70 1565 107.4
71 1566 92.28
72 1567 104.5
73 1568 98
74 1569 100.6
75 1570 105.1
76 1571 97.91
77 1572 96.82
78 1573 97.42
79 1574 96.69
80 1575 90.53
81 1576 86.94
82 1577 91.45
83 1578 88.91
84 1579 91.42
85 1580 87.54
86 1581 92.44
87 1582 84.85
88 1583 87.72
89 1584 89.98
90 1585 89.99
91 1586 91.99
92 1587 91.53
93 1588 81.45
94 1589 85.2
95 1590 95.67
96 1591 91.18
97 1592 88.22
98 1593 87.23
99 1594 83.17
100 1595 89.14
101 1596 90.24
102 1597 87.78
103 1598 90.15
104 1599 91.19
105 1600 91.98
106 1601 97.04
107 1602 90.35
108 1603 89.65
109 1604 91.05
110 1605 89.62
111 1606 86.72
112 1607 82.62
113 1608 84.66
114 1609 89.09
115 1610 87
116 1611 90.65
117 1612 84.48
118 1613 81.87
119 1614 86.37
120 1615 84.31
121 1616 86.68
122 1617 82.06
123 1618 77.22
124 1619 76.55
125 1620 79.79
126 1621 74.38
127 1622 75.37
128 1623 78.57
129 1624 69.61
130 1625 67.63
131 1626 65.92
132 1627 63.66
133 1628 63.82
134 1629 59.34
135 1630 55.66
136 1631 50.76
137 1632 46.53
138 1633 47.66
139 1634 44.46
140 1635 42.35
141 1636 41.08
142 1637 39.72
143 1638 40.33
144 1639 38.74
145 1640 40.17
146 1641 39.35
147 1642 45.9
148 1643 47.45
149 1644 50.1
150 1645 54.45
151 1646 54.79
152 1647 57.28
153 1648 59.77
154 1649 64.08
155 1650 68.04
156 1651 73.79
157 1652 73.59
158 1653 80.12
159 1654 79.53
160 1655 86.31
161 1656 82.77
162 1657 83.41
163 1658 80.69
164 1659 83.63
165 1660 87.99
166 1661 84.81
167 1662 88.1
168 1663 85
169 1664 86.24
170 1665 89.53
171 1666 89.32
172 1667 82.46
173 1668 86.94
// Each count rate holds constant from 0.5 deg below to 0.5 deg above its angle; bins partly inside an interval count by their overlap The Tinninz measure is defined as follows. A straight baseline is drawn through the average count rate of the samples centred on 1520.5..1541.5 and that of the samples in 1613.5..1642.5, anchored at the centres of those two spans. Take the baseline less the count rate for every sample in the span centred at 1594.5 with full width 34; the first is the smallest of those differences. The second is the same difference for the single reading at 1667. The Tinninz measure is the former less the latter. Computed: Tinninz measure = 0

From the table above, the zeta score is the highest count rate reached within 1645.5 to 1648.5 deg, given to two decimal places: 59.77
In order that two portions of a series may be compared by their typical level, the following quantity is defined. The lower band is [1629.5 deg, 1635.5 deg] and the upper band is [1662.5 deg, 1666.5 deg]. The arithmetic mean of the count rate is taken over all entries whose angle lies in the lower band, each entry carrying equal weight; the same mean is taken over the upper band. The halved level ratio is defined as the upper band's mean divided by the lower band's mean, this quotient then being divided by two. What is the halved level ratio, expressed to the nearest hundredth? 0.91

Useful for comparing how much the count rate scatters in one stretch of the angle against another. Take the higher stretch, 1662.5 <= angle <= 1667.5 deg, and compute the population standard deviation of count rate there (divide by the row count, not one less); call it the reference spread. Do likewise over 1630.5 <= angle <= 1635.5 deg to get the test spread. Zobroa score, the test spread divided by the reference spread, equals 1.1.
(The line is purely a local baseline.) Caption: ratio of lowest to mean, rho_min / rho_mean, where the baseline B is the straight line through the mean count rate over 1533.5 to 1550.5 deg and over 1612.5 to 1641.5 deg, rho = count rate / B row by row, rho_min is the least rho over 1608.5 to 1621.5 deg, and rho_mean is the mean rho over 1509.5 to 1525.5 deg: 1.35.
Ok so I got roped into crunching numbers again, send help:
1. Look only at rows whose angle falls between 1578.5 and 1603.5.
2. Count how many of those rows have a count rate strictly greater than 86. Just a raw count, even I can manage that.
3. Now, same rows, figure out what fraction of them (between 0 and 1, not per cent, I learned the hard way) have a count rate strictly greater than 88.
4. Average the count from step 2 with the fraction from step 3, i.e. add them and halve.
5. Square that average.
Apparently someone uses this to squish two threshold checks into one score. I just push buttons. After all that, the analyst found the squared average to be 118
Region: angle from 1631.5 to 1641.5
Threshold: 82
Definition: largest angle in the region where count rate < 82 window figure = 1641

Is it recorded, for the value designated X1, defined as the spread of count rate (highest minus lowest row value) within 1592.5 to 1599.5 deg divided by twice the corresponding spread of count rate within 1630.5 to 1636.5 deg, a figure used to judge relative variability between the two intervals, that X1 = 0.41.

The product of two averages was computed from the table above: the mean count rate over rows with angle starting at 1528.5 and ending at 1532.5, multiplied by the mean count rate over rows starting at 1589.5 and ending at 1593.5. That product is 7113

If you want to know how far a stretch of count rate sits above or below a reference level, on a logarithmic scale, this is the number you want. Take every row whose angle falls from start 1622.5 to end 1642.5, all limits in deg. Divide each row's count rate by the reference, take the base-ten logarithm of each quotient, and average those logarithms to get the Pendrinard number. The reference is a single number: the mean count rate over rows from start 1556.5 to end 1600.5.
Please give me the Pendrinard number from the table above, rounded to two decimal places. -0.27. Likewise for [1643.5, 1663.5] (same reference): -0.11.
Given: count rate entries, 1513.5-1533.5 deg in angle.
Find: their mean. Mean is 81.3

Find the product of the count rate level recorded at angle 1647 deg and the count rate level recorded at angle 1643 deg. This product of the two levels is 2718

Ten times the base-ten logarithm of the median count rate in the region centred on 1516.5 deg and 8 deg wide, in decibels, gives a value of 19.2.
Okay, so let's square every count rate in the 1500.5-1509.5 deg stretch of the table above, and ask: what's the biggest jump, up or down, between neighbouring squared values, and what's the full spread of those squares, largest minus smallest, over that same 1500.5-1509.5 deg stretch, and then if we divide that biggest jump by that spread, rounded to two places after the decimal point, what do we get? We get 0.45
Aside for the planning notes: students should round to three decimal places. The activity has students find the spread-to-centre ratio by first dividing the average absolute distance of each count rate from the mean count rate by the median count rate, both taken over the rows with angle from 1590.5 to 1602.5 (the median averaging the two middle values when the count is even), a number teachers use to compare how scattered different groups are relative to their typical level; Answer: 0.025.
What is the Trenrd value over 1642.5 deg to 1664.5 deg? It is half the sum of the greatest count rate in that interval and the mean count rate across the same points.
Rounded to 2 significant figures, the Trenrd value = 81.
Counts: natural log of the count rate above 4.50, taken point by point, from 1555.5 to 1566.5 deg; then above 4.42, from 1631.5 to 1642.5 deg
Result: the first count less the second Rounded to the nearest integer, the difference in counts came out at 11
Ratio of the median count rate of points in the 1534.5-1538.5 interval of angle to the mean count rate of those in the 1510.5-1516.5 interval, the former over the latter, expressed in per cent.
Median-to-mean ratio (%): 104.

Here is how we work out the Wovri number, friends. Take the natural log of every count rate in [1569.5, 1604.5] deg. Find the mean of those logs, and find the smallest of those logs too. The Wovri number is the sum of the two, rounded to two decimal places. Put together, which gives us 8.91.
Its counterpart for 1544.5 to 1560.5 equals 9.05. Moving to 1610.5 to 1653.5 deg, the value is 7.76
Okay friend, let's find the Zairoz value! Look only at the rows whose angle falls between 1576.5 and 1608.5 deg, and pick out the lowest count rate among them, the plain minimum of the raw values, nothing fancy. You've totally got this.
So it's 81.45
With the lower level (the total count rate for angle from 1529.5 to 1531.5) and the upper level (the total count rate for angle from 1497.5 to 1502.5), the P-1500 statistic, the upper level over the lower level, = 2.6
